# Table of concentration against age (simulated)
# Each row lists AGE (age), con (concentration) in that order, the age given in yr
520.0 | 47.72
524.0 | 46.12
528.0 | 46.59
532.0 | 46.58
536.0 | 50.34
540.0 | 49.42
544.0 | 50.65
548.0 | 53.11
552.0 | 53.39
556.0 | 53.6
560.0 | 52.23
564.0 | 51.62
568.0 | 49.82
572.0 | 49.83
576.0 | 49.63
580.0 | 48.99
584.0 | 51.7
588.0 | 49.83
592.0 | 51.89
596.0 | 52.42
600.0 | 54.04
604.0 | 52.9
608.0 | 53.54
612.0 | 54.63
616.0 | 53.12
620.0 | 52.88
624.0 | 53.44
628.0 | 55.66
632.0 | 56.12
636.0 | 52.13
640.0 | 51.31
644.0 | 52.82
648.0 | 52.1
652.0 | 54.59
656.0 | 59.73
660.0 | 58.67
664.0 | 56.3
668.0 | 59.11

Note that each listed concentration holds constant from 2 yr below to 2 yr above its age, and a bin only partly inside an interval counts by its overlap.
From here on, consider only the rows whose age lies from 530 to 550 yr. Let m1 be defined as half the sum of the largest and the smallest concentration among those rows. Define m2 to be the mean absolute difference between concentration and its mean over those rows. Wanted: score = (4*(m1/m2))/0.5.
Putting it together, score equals 247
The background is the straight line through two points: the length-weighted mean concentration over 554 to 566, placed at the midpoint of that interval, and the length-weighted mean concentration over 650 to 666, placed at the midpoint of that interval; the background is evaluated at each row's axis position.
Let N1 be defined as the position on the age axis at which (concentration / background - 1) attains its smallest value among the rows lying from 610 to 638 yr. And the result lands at 636.0 yr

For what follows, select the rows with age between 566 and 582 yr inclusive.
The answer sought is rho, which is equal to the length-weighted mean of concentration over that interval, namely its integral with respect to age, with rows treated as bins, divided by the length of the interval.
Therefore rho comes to 49.6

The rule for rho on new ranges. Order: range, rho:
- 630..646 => 53.1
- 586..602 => 52.0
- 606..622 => 53.5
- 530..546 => 49.2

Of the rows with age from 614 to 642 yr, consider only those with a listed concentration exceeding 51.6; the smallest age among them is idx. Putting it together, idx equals 616.0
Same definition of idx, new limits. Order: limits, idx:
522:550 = 548.0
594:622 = 596.0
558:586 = 560.0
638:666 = 644.0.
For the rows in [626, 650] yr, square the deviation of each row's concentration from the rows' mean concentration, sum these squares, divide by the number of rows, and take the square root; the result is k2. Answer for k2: 1.8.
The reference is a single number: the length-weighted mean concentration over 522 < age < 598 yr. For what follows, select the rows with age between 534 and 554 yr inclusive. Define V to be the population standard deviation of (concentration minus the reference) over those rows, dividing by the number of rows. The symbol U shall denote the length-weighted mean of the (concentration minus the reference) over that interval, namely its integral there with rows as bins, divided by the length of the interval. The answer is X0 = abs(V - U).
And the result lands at 0.61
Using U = 1.0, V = 1.6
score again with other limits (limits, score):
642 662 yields 155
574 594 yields 364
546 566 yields 608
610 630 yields 453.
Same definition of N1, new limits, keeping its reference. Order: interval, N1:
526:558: 532.0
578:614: 580.0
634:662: 640.0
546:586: 580.0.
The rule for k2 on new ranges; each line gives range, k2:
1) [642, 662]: 3.1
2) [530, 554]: 2.3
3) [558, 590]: 1.1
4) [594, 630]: 1.0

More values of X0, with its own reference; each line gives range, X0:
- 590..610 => 1.78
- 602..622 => 2.35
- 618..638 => 2.07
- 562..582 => 1.31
